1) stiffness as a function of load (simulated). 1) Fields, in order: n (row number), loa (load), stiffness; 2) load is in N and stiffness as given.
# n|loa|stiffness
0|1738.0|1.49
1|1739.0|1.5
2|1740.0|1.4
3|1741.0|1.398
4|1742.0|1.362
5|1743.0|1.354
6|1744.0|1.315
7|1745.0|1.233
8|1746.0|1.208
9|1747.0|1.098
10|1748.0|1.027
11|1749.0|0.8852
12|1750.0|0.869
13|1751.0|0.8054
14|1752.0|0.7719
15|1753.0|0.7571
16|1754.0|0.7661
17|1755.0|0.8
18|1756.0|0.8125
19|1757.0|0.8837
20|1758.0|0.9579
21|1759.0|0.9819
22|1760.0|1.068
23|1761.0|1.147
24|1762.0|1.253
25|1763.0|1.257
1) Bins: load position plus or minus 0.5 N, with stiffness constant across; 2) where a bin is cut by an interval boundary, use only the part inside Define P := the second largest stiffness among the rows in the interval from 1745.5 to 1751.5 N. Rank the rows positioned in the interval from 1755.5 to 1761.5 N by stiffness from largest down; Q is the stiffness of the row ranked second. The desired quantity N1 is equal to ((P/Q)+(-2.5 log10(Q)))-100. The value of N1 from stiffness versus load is -99.0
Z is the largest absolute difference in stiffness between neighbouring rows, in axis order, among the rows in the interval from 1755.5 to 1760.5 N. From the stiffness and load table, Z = 0.09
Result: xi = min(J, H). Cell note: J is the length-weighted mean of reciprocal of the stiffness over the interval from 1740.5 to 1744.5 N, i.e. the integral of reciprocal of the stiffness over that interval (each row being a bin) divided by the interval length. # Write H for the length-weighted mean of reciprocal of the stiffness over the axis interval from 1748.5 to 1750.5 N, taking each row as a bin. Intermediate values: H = 1.14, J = 0.74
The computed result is 0.74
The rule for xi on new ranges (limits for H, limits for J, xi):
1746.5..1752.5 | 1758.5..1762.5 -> 0.91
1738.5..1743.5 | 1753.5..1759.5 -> 0.71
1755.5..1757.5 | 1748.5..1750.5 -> 1.14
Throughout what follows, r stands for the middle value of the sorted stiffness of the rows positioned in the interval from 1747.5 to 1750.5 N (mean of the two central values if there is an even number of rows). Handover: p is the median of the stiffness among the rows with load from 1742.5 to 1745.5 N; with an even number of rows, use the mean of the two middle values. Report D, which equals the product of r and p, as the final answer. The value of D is 1.16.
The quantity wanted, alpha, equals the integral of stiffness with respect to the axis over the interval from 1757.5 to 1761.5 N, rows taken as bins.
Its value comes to 4.2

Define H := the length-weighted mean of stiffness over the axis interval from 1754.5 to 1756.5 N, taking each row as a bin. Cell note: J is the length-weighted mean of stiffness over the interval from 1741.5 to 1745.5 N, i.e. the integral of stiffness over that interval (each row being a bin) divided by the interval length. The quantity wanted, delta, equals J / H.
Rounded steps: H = 0.81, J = 1.32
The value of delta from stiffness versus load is 1.6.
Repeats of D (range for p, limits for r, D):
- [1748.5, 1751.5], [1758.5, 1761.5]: 0.93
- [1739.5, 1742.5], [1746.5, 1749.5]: 1.44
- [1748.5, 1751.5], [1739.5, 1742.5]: 1.21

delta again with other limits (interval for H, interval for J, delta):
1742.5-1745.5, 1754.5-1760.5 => 0.7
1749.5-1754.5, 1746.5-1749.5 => 1.3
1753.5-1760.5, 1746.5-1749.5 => 1.1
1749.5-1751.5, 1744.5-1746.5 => 1.5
